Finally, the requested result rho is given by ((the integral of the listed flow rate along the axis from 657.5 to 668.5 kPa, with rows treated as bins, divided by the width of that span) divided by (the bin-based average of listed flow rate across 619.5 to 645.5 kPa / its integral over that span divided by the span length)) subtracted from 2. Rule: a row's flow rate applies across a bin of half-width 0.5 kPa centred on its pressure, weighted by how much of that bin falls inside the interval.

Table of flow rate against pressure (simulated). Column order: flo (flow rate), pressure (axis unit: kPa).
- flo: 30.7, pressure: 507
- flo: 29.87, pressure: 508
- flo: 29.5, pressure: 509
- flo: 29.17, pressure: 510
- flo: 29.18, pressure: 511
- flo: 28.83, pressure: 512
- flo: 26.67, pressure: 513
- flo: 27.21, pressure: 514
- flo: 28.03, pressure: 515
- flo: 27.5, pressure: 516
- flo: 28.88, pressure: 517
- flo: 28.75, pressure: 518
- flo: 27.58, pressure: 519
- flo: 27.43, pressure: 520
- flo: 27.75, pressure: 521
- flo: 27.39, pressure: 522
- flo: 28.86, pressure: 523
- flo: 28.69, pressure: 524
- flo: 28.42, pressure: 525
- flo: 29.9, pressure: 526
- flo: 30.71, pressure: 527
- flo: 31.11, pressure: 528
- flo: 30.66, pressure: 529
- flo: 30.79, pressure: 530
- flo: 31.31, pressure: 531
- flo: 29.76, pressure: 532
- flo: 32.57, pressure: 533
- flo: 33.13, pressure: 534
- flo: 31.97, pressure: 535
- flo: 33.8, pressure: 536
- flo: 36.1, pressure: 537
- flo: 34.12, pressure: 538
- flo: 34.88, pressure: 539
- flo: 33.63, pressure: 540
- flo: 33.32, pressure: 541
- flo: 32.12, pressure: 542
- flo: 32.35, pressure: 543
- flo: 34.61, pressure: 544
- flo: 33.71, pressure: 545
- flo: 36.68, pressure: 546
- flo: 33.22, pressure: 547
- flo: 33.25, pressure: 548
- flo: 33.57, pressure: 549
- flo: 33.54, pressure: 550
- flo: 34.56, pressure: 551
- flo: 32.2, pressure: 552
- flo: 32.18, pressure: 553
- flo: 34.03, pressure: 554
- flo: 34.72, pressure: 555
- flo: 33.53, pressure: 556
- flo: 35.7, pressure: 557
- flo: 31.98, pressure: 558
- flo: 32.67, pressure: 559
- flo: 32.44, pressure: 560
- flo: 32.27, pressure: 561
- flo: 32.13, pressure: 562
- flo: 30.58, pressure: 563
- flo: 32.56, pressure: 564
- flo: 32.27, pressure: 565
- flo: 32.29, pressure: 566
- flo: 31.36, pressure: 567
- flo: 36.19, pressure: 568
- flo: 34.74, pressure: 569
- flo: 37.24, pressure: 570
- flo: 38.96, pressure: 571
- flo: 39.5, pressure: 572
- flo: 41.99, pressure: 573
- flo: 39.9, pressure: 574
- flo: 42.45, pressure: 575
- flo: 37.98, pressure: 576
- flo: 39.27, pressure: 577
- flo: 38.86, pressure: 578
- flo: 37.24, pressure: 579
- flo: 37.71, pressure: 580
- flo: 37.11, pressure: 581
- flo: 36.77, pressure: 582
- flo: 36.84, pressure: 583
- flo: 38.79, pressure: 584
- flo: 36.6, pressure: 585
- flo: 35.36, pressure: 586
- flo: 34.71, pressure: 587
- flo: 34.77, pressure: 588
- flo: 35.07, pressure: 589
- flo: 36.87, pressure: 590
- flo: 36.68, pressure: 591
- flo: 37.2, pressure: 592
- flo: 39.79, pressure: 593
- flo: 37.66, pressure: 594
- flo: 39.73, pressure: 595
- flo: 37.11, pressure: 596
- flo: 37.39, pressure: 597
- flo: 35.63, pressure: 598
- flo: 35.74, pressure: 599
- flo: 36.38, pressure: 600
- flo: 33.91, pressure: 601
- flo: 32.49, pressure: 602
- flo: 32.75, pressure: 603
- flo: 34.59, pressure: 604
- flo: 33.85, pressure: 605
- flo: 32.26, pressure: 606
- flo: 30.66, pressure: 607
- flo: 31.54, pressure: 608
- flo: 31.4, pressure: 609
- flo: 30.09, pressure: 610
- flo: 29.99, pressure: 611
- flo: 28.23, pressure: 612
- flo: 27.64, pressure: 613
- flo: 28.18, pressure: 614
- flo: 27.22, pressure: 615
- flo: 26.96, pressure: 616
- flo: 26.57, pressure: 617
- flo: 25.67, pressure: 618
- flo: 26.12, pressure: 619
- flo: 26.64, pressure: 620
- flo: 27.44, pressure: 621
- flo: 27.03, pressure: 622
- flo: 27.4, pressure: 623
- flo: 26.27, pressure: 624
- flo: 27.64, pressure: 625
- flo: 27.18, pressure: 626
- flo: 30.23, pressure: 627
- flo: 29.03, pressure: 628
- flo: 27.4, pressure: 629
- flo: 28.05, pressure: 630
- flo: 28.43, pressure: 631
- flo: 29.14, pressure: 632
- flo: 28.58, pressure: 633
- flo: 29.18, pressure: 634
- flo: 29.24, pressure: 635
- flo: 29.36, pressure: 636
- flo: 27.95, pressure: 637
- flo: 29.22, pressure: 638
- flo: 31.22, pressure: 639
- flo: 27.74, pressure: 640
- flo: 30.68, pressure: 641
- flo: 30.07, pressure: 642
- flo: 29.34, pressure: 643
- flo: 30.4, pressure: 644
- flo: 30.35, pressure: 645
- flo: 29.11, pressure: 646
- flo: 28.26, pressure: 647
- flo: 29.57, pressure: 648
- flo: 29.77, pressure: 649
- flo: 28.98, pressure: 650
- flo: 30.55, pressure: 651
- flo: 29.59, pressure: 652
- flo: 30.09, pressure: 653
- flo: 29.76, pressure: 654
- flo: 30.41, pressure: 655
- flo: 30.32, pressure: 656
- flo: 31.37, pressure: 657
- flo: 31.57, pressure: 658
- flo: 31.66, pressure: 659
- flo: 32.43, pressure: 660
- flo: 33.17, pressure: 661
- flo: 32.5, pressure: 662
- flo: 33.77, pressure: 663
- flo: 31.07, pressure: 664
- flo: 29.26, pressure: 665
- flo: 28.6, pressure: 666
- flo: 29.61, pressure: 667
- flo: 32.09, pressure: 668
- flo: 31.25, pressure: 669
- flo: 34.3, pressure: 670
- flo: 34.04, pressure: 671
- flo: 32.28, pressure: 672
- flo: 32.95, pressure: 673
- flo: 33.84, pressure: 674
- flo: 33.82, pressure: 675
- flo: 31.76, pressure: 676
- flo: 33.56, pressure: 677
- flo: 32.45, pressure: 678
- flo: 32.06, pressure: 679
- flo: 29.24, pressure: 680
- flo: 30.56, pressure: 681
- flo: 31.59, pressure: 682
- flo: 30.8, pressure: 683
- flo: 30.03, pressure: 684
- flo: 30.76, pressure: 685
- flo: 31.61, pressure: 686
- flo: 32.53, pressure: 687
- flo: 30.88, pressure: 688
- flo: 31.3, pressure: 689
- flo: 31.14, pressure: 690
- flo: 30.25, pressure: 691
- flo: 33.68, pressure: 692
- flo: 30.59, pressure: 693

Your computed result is 0.90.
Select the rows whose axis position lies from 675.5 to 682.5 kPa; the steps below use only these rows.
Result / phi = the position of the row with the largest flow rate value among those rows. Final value 677 kPa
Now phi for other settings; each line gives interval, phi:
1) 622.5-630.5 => 627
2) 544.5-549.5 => 546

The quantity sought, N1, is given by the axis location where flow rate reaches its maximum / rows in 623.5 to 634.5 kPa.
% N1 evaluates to 627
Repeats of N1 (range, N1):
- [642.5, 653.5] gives 651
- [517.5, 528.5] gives 528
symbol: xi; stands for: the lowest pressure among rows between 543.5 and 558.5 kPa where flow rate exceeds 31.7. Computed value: 544 kPa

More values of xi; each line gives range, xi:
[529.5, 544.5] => 533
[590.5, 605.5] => 591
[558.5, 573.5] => 559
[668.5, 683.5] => 670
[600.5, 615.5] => 601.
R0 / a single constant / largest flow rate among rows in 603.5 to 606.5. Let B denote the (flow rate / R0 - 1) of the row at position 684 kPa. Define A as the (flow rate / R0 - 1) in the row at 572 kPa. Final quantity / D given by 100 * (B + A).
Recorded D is 1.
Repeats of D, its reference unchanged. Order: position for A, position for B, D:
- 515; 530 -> -30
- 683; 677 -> -14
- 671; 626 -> -23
